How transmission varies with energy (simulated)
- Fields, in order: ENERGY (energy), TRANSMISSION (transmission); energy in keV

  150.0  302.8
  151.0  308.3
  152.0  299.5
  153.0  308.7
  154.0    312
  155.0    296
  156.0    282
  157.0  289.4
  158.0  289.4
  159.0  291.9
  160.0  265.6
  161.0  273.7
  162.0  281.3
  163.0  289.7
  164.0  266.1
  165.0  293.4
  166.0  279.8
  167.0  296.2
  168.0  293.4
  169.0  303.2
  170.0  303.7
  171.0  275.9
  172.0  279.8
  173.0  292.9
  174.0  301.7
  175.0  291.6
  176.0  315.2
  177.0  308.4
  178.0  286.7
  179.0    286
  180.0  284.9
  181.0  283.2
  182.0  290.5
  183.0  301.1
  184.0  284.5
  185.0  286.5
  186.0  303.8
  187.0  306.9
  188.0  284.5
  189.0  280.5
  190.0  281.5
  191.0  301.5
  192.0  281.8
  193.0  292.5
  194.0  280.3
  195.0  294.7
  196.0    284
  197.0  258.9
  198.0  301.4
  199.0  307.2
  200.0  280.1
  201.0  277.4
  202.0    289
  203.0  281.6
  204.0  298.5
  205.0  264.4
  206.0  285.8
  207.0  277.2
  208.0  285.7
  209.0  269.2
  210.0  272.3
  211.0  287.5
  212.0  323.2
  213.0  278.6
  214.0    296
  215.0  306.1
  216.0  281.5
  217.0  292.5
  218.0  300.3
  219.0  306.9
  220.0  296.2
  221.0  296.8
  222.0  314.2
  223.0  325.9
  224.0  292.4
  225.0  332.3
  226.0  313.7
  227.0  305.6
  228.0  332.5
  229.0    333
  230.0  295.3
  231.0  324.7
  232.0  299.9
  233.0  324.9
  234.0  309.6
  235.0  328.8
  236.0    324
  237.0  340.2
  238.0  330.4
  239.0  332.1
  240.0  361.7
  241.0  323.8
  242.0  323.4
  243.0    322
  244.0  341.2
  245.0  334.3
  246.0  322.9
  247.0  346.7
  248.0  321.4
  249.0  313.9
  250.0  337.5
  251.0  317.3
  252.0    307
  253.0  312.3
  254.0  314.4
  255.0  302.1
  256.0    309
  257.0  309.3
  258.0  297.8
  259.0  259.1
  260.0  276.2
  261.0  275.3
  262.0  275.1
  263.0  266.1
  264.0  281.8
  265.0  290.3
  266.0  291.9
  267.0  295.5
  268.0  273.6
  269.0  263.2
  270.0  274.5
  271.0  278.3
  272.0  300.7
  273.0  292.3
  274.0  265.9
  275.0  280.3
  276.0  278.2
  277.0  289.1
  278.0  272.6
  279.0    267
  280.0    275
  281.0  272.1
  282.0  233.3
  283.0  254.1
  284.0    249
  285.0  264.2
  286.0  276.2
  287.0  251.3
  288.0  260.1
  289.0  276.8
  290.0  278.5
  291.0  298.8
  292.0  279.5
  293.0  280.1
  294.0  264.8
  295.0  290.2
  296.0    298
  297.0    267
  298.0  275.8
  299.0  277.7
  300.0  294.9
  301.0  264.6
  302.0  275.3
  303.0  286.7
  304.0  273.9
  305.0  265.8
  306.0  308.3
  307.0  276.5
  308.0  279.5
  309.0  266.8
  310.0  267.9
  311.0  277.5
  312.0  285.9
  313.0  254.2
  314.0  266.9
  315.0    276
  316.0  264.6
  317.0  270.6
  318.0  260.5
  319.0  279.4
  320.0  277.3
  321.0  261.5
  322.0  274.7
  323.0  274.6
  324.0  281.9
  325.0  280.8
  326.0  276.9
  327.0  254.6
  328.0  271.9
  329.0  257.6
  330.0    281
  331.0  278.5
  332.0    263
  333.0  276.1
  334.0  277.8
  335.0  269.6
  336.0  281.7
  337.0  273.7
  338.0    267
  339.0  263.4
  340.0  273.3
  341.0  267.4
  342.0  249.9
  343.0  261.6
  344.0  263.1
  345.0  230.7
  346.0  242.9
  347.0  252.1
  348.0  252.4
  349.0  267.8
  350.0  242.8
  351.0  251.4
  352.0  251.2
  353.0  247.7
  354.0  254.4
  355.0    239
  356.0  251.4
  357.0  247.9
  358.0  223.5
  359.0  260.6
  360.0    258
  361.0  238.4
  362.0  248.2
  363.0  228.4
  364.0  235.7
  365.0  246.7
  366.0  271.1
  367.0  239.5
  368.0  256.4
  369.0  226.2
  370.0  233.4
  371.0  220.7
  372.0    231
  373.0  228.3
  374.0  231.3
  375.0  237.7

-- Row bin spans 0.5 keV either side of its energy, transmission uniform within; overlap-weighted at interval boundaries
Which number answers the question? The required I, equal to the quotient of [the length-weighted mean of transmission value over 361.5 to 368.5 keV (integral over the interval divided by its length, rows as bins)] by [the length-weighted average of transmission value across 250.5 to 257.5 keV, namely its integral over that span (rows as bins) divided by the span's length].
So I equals 0.79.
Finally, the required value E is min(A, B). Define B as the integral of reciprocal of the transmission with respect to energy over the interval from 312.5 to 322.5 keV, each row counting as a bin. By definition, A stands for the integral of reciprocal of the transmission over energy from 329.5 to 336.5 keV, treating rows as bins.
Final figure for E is 0.0254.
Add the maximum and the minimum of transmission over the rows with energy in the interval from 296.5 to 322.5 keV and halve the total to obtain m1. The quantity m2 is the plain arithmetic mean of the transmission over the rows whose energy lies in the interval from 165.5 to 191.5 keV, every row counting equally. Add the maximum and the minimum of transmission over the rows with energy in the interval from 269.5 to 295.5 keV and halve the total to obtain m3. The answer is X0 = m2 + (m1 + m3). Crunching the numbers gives 841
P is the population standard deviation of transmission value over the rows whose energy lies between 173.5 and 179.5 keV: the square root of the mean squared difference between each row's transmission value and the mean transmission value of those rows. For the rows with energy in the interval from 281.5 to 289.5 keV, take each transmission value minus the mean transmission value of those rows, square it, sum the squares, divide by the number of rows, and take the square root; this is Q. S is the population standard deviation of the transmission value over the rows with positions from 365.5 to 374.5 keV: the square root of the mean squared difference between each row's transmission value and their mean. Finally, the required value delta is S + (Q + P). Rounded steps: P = 11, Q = 14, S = 15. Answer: 40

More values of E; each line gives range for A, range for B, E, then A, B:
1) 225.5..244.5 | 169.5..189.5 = 0.0587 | 0.06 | 0.068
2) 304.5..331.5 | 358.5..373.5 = 0.0623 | 0.10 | 0.062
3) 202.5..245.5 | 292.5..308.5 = 0.0573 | 0.14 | 0.057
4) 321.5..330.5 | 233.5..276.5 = 0.0330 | 0.03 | 0.142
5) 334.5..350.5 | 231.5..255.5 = 0.0617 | 0.06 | 0.074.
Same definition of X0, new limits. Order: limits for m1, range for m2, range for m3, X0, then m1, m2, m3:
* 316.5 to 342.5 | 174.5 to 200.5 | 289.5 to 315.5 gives 838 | 266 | 291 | 281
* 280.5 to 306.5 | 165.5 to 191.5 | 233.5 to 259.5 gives 874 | 271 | 292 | 310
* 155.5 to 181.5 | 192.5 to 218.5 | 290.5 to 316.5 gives 859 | 290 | 287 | 281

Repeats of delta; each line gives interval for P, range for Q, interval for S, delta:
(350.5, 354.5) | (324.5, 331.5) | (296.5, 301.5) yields 23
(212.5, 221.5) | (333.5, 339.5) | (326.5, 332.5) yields 25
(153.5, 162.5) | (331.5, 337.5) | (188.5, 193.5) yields 27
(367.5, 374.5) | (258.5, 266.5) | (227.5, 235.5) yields 35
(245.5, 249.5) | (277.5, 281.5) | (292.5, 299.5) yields 26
